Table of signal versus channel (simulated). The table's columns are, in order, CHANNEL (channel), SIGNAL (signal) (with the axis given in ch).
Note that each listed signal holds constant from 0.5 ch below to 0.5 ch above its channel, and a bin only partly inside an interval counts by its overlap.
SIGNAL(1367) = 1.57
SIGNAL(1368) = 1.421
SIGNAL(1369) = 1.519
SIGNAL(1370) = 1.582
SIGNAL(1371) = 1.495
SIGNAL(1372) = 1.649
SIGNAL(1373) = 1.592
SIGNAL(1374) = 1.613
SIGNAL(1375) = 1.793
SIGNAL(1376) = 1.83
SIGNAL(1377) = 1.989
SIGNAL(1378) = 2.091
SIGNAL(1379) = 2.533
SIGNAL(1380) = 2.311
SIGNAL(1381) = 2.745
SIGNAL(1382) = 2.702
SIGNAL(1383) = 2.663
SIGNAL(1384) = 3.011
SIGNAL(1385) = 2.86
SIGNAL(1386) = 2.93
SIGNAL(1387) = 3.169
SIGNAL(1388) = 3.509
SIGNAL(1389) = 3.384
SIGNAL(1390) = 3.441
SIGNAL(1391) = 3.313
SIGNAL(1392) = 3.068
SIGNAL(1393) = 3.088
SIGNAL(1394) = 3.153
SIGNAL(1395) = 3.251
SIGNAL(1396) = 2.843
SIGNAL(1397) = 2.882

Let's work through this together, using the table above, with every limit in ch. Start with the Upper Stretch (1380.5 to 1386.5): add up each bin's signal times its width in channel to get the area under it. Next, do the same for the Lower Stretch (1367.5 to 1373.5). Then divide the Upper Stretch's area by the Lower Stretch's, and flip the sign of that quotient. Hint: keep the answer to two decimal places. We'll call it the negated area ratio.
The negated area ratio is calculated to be -1.83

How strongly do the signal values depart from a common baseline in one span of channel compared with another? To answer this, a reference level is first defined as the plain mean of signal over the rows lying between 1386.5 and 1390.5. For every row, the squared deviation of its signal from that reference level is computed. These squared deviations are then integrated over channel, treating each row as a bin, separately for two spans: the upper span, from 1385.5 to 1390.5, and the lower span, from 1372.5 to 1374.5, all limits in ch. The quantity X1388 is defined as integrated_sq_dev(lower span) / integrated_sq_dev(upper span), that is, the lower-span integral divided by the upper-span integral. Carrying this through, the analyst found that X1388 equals 24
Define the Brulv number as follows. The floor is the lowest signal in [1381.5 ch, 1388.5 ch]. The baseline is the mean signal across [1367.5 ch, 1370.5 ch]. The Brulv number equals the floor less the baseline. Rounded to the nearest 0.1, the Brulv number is 1.2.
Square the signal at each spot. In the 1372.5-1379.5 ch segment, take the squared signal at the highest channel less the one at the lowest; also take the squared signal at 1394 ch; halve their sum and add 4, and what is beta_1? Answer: 10.9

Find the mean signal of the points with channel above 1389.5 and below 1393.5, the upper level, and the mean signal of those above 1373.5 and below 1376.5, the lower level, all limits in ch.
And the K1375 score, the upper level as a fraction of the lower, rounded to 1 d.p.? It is 1.8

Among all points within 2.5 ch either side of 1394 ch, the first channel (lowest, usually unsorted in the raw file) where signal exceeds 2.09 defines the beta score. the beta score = 1392 ch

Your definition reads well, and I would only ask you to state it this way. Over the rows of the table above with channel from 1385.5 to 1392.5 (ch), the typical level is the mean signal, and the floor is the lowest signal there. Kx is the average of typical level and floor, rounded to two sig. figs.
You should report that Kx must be 3.1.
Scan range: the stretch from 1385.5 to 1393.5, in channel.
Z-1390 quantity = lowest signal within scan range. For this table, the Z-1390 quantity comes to 2.93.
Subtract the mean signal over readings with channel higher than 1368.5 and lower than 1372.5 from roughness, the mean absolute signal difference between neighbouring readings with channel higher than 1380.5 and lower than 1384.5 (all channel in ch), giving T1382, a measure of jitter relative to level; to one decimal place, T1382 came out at -1.4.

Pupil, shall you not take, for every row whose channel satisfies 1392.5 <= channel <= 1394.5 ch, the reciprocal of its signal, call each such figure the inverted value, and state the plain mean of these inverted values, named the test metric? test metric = 0.32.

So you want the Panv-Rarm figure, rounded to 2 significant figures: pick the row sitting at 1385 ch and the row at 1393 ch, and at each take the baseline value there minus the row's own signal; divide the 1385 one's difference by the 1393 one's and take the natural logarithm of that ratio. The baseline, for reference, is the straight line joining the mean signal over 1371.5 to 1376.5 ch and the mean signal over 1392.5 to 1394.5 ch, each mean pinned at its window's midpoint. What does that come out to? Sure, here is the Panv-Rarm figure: 4.5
